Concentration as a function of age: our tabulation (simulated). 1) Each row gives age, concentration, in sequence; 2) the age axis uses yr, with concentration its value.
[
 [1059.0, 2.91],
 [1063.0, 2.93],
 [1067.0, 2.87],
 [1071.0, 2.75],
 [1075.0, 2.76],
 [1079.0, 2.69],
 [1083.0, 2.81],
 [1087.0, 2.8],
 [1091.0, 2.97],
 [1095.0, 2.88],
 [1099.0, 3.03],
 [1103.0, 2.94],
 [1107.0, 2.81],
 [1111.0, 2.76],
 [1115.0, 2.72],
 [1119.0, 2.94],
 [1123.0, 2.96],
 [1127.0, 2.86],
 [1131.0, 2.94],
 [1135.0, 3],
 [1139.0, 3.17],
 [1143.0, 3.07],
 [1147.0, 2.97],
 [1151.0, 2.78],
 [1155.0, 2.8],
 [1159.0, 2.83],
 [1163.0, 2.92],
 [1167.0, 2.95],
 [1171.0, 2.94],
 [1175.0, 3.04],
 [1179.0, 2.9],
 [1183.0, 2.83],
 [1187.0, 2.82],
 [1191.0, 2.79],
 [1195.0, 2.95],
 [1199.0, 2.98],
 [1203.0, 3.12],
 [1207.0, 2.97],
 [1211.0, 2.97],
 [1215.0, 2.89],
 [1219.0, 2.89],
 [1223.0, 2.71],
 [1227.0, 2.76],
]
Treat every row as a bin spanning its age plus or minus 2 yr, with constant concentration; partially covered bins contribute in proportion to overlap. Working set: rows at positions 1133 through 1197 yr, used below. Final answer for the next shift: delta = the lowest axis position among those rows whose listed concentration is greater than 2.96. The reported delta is 1135.0 yr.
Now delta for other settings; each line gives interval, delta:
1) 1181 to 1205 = 1199.0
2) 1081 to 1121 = 1091.0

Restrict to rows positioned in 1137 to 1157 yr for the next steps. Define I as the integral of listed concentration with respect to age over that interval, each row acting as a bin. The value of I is 59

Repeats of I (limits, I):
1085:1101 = 47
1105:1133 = 80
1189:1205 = 47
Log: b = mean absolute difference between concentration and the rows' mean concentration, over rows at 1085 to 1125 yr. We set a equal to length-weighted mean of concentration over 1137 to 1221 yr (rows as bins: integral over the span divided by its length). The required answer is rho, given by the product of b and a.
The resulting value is 0.255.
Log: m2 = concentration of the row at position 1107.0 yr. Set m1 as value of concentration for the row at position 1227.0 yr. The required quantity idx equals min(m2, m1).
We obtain 2.76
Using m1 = 2.76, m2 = 2.81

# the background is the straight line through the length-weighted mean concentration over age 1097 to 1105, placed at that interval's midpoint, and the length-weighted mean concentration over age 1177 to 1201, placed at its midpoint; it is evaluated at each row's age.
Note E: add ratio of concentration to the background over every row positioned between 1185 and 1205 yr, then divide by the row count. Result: 1.02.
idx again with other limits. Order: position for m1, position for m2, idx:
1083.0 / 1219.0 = 2.81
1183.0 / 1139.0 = 2.83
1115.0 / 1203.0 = 2.72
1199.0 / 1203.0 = 2.98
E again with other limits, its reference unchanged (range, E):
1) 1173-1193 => 1.00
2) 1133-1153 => 1.02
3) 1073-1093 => 0.93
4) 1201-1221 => 1.04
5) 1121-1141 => 1.01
